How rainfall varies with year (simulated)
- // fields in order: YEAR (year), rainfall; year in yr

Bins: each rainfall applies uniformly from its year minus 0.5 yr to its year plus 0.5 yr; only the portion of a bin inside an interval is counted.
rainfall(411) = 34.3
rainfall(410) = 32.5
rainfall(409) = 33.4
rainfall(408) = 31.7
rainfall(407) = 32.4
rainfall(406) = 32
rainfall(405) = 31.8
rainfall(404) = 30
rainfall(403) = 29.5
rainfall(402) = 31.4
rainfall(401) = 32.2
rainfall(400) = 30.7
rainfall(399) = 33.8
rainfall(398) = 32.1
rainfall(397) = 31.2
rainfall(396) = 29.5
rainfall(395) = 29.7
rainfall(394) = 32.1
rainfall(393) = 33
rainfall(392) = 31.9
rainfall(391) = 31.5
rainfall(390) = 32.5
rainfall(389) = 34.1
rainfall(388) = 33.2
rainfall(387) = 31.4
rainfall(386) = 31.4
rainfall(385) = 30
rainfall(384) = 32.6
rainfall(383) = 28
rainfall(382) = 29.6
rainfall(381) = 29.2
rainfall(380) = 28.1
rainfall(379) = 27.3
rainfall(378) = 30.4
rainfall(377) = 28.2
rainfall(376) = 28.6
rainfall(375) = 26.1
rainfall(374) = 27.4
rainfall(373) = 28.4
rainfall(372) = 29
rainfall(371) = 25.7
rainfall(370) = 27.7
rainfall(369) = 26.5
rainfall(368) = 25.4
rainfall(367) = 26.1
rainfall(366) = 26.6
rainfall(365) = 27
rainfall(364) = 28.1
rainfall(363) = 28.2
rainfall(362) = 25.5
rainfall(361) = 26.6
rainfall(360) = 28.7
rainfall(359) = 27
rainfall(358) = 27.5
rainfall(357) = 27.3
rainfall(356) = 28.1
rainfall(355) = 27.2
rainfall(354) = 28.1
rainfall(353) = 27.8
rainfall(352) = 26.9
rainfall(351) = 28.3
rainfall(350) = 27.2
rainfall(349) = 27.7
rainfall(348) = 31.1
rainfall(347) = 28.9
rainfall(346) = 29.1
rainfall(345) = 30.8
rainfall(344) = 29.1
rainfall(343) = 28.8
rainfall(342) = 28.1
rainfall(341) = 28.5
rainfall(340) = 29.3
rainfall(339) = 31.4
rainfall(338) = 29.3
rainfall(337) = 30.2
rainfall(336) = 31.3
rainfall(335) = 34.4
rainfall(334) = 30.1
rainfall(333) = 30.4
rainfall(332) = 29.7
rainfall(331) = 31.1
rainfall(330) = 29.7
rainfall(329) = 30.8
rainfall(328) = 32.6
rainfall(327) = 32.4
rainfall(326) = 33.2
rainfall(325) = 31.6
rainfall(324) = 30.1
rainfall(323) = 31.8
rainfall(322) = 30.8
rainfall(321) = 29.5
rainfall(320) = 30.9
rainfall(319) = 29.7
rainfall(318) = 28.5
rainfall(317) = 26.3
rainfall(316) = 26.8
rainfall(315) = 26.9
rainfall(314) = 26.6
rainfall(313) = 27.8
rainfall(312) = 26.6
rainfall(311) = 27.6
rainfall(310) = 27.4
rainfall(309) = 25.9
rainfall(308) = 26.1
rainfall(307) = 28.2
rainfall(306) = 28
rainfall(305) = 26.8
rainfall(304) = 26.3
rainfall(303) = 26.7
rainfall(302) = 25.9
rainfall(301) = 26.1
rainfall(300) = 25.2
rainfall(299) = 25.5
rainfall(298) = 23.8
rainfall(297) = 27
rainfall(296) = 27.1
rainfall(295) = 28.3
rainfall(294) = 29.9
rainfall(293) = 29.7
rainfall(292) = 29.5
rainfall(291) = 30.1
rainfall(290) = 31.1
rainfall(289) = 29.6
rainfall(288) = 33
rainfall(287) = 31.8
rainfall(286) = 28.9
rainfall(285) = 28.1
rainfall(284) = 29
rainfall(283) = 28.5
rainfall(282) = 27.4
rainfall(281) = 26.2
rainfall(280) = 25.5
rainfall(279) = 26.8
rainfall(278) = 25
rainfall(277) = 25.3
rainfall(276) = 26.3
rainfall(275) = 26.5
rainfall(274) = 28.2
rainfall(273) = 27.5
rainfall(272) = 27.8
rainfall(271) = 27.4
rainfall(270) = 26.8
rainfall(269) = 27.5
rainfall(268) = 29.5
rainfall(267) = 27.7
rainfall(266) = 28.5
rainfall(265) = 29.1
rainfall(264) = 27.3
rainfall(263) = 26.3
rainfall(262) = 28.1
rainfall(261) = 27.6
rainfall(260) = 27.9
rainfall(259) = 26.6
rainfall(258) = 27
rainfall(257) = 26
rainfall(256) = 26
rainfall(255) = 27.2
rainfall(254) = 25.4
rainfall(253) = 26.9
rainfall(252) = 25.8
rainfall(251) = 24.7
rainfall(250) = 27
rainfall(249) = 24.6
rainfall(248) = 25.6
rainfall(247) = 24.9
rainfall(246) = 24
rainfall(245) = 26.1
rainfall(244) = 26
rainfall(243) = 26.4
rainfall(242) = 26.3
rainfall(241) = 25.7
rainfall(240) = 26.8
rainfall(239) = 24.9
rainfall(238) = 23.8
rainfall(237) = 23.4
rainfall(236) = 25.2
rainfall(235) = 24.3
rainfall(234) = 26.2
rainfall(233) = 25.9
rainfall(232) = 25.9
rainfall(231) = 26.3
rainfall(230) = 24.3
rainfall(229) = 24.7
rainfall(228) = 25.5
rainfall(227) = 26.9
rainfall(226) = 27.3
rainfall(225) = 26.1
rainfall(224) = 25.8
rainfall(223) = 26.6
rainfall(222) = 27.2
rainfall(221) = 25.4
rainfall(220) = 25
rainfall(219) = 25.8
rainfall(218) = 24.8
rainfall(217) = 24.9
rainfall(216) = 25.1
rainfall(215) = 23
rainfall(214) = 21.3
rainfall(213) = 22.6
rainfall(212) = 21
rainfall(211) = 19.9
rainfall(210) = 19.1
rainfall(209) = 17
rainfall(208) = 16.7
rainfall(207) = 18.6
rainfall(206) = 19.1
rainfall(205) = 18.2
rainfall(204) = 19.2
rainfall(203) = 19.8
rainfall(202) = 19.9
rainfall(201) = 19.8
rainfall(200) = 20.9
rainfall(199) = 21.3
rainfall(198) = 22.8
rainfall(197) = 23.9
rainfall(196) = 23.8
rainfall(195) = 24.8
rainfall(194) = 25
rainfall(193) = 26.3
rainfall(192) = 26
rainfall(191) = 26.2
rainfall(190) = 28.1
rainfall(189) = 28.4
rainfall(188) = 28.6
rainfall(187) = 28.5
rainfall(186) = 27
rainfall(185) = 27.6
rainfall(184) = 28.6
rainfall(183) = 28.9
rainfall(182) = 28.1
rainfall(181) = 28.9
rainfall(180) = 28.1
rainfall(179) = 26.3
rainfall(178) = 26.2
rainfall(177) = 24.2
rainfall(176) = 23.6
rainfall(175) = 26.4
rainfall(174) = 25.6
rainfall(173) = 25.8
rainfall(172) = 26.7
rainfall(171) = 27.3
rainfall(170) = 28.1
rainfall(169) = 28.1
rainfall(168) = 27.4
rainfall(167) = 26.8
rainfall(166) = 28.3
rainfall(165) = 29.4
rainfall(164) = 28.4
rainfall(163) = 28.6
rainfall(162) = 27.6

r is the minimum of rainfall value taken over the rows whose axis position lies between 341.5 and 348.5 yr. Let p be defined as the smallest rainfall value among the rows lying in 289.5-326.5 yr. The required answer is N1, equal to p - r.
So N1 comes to -4.3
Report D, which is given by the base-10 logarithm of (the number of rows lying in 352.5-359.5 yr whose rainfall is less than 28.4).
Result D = 0.8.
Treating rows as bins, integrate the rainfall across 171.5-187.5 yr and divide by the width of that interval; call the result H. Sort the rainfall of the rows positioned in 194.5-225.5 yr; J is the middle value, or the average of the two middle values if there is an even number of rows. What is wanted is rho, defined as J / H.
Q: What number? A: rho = 0.84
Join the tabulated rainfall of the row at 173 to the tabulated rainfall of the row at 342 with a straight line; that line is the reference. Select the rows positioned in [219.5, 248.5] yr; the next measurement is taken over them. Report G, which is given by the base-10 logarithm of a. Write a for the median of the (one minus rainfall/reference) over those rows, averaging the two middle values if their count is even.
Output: -1.54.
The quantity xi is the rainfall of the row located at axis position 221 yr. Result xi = 25.4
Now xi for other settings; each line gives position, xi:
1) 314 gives 26.6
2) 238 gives 23.8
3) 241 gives 25.7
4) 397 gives 31.2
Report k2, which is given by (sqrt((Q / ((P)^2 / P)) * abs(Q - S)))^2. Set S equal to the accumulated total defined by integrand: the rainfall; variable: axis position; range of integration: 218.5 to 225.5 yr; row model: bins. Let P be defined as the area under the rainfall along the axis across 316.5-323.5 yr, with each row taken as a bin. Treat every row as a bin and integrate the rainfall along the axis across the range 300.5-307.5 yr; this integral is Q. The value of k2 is 6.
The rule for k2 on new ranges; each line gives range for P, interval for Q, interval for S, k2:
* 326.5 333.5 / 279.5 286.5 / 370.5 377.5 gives 0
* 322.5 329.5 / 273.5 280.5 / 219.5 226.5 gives 0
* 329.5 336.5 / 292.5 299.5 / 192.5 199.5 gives 21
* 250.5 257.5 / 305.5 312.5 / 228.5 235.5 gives 13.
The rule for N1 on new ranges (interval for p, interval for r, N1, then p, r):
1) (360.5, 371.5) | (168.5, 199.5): 4.1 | 25.4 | 21.3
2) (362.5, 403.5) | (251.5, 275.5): 0.0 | 25.4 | 25.4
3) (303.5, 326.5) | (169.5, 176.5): 2.3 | 25.9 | 23.6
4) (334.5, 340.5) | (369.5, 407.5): 3.6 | 29.3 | 25.7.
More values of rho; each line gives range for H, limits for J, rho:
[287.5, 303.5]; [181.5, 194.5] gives 1.00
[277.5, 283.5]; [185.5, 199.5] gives 0.98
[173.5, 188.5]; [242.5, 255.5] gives 0.95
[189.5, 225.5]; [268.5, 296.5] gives 1.23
